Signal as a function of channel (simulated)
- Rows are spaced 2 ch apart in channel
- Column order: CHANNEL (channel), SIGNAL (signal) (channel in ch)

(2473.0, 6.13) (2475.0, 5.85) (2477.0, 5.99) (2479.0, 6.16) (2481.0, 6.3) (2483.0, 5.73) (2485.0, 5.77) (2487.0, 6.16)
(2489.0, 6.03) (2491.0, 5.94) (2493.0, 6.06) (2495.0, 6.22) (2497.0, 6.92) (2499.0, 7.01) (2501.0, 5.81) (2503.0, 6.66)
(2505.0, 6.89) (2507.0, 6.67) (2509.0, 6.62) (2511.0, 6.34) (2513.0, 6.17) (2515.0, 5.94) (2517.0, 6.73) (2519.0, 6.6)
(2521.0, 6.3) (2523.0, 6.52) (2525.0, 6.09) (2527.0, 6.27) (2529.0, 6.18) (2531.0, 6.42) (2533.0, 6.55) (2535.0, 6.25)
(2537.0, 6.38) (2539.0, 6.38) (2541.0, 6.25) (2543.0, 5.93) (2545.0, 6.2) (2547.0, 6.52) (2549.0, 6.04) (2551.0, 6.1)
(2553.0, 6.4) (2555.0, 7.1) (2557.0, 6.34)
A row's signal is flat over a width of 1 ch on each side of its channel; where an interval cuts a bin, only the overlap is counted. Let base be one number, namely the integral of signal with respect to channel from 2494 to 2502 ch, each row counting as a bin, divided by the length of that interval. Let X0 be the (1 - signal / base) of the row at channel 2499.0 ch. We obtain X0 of -0.080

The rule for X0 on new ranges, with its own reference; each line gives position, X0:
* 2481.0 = 0.029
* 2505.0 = -0.062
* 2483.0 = 0.117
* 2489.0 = 0.071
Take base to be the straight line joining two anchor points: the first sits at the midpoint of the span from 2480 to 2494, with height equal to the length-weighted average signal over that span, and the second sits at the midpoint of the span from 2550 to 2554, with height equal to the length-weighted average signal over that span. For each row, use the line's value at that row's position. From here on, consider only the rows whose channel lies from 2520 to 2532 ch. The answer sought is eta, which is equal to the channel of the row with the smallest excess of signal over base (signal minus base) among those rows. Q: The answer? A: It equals 2525.0 ch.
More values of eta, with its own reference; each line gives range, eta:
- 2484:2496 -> 2485.0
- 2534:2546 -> 2543.0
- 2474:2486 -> 2483.0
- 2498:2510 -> 2501.0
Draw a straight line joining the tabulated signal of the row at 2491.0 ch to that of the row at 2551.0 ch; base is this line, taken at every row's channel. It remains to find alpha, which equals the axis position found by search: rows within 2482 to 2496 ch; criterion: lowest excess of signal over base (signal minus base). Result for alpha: 2483.0 ch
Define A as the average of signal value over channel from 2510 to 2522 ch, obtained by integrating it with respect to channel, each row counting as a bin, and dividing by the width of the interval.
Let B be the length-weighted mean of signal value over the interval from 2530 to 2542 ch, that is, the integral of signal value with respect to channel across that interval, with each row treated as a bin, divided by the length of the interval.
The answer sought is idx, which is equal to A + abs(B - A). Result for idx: 6.37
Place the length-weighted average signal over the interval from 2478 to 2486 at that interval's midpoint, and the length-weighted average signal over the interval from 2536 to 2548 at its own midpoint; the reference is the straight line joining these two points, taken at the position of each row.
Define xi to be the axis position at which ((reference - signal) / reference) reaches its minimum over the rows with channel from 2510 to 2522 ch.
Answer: 2517.0 ch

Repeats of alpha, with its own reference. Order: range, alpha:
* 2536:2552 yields 2543.0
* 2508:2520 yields 2515.0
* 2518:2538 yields 2525.0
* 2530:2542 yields 2541.0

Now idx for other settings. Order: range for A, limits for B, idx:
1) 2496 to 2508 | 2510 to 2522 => 6.97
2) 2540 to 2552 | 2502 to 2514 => 6.56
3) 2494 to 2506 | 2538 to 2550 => 6.95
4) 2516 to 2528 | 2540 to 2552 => 6.66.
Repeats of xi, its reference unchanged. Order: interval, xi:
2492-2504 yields 2499.0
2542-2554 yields 2547.0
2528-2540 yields 2533.0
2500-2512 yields 2505.0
